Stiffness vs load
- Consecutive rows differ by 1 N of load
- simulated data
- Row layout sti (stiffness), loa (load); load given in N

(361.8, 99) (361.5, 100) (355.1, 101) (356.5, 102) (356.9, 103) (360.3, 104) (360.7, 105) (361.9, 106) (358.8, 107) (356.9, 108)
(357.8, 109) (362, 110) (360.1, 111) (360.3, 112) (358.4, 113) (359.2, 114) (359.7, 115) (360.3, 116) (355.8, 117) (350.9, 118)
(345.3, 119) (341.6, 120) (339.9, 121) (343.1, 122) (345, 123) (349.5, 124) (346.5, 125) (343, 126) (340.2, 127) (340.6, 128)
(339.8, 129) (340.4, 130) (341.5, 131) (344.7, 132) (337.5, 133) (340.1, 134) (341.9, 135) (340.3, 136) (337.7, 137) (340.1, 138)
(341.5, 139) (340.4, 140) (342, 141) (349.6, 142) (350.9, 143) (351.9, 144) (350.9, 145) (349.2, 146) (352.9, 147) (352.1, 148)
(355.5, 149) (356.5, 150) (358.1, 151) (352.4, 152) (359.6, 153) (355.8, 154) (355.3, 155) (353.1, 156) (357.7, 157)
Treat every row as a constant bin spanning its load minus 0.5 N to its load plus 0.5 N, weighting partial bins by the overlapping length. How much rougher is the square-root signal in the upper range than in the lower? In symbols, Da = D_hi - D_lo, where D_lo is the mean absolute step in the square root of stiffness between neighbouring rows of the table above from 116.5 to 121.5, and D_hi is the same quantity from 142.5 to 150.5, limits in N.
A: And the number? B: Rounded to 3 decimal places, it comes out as -0.059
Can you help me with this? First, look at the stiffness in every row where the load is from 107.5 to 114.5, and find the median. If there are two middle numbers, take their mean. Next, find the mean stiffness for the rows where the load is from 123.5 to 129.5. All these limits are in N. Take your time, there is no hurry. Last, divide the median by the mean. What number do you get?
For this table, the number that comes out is 1.05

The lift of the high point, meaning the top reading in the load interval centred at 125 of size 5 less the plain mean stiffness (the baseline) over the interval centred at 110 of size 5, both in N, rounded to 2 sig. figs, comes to -9.9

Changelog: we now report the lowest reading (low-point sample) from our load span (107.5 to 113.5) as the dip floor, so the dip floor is 356.9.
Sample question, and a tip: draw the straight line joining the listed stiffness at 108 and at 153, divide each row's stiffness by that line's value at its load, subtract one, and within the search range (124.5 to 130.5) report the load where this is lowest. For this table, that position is 129 N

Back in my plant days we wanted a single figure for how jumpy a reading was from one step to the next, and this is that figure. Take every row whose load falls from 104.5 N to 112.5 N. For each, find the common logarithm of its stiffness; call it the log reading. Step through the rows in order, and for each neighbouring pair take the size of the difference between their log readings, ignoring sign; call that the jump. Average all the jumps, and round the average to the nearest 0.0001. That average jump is 0.0023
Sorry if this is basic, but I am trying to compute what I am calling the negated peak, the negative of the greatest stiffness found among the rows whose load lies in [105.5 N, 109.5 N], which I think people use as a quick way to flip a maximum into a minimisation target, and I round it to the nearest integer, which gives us -362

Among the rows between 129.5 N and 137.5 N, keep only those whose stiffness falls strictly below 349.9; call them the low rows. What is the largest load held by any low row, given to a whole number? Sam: 137 N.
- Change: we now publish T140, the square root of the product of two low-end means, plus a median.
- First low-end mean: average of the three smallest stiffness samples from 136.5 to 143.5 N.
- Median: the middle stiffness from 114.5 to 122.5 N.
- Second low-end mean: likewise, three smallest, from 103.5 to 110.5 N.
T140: 697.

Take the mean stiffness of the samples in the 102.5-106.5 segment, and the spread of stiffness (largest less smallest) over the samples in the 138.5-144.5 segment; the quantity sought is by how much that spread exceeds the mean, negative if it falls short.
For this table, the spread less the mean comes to -348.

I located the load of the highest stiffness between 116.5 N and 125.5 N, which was 117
